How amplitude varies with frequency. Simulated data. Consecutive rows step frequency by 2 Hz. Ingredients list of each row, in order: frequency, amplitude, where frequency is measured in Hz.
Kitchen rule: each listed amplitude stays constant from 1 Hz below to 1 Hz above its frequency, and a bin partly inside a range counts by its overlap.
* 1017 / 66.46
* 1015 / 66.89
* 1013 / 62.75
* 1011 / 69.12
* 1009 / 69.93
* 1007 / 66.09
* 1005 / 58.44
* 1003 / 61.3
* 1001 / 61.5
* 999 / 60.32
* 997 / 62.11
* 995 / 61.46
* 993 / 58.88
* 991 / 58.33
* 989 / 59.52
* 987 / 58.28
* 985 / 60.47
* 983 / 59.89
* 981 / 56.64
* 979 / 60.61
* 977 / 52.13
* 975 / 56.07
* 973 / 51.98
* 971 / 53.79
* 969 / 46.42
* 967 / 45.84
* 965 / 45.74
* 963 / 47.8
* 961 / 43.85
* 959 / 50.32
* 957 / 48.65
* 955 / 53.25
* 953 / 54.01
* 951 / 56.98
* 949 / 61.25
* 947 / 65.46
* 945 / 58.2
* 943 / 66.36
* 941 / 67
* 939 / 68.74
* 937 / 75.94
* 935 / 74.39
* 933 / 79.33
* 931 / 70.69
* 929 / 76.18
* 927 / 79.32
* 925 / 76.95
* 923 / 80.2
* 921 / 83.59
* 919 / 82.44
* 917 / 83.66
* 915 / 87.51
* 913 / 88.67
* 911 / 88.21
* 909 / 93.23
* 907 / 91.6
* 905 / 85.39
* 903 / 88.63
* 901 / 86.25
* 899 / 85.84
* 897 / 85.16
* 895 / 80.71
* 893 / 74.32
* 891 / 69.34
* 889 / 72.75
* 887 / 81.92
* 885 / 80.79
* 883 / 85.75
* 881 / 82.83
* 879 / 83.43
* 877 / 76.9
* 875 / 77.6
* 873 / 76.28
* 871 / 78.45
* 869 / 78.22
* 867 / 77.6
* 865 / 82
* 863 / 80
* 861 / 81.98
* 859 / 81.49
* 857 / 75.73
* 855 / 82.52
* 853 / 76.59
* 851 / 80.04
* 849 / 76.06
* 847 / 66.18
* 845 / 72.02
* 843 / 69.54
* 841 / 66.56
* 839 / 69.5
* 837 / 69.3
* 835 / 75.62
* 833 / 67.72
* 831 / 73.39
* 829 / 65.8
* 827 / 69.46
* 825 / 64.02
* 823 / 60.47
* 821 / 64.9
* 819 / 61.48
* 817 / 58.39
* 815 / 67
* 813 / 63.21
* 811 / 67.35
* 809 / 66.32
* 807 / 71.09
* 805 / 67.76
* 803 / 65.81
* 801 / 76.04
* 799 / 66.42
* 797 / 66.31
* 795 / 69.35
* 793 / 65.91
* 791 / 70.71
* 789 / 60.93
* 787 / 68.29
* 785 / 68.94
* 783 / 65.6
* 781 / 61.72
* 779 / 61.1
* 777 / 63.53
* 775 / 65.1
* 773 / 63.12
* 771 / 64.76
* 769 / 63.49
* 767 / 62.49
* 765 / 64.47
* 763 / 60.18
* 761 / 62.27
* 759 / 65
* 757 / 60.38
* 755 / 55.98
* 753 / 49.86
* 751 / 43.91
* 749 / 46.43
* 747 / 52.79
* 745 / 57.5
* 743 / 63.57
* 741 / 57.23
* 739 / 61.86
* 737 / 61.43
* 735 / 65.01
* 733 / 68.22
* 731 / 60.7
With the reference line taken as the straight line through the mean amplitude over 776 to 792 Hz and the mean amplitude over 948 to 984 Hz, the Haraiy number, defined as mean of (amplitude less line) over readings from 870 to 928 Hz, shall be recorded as 25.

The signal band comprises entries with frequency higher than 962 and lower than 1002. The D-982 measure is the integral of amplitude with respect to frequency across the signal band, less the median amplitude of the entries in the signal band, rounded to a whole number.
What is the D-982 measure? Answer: 2177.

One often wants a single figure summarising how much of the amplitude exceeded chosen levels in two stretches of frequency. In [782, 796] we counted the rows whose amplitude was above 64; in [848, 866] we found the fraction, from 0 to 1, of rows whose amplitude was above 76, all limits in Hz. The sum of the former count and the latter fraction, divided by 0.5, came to 14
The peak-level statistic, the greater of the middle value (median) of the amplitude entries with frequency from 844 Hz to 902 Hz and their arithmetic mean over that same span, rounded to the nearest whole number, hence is 80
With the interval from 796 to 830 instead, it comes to 66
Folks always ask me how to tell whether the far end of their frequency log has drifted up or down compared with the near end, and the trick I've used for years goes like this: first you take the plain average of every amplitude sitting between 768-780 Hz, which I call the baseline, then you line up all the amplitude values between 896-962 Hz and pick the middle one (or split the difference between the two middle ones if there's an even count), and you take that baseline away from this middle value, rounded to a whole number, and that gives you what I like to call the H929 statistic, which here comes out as 13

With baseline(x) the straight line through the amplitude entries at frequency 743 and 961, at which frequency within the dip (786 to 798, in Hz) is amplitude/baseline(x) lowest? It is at 789 Hz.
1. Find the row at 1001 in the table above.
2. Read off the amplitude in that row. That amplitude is 61.5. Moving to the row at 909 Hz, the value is 93.23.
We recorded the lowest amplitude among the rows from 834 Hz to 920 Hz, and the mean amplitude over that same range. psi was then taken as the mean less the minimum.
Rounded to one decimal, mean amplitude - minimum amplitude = 13.6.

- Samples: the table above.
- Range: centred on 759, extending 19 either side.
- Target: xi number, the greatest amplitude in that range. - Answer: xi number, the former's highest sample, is 65.1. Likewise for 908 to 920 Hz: 93.23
